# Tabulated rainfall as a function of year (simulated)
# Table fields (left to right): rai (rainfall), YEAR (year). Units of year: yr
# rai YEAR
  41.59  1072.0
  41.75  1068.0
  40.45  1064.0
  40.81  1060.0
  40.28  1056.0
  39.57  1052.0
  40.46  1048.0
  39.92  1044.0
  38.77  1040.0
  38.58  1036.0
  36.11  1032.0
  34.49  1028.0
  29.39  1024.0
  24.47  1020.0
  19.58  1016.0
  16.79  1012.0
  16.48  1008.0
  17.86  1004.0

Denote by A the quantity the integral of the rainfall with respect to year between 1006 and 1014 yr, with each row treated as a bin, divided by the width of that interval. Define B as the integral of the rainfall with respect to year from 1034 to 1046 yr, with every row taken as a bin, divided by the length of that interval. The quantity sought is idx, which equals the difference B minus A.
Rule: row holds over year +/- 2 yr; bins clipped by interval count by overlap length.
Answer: 22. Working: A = 17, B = 39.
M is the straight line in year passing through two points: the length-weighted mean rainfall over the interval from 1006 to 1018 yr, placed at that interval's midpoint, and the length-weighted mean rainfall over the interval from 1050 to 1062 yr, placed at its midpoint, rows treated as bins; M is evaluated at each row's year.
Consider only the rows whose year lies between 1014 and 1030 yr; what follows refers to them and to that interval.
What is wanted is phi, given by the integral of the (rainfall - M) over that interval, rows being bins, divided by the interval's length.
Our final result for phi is 4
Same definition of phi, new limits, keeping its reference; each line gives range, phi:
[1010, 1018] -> 0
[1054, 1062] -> -1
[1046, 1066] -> 0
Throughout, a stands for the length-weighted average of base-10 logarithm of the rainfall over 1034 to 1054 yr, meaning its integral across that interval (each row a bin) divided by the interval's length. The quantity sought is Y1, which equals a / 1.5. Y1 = 1.06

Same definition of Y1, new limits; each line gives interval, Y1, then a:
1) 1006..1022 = 0.85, 1.28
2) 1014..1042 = 0.99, 1.49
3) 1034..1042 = 1.06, 1.59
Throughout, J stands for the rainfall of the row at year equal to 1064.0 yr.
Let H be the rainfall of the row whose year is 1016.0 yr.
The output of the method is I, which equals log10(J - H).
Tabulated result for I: 1.32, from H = 19.58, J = 40.45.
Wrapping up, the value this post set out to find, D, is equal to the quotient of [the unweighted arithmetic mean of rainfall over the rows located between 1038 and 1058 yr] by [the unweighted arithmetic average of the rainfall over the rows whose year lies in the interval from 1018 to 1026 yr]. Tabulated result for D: 1.5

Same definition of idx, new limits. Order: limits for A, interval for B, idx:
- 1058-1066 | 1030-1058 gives -2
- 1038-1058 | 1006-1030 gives -16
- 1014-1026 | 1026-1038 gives 12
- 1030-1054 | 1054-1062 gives 2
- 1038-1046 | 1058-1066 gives 1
